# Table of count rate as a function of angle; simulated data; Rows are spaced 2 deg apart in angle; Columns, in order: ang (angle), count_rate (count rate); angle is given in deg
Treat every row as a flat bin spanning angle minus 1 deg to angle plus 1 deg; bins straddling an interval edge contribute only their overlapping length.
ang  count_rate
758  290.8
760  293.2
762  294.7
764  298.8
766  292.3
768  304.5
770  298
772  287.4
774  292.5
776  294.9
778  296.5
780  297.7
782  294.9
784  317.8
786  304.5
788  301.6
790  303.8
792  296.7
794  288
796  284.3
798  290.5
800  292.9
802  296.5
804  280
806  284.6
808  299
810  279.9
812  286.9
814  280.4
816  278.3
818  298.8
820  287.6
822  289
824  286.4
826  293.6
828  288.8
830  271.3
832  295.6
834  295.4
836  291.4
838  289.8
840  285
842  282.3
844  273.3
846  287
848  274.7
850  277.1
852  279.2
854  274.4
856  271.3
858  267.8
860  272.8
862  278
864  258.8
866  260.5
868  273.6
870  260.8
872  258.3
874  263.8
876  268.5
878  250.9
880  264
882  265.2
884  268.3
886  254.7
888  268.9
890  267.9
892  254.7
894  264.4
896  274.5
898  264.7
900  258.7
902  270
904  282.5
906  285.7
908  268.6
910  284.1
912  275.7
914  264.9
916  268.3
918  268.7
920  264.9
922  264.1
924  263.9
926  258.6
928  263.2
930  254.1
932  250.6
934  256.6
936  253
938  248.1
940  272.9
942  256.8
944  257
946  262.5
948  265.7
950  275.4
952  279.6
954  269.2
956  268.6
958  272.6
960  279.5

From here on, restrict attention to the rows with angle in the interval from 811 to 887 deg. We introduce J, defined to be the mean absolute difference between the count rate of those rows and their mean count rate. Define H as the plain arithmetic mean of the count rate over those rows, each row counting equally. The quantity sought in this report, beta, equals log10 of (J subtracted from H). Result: 2.42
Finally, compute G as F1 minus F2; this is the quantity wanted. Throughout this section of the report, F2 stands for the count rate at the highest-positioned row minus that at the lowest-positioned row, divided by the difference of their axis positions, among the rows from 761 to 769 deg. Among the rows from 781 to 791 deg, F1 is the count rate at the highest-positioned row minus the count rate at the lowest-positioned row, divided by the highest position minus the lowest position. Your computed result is -0.5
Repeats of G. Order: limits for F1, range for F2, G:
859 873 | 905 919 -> 0.2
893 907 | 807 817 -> 4.4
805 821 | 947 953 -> -3.3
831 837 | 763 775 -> -0.4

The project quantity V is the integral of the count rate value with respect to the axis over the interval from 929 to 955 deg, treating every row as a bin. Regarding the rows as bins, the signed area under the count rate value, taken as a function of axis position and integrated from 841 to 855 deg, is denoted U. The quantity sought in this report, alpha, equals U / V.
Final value 0.6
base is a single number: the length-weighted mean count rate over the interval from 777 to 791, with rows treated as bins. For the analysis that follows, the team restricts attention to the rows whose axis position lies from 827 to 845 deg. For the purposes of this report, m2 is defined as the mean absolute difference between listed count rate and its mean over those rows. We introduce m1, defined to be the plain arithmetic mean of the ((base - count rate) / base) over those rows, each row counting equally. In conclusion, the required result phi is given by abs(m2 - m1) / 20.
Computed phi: 0.35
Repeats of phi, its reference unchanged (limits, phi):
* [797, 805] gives 0.25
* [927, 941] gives 0.31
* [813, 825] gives 0.25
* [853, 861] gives 0.10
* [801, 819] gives 0.36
